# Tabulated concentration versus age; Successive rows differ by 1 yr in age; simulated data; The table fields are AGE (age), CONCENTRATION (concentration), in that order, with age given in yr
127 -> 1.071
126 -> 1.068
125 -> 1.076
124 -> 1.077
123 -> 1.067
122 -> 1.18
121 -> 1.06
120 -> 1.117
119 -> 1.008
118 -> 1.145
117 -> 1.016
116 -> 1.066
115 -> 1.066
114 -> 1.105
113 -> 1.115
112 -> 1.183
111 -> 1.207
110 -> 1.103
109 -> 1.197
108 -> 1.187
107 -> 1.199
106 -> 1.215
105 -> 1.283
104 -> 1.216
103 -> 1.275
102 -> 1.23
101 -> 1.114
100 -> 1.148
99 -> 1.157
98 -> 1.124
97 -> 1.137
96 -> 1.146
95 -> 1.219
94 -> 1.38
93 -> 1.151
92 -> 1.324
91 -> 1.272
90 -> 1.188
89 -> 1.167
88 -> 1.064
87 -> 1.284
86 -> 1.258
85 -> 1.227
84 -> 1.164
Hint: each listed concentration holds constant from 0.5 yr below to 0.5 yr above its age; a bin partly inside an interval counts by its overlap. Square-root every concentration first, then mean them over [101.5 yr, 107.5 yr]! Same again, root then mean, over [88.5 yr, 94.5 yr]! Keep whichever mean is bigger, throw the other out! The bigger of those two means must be 1.12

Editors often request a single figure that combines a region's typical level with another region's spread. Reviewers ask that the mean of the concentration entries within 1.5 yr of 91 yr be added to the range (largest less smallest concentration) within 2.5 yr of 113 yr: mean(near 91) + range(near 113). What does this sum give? 1.40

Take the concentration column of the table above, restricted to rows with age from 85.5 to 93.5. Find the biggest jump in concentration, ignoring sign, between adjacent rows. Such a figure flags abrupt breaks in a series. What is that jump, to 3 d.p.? 0.220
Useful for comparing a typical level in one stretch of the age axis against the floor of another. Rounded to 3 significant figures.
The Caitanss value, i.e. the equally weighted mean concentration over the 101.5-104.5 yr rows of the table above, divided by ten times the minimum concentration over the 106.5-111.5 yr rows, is 0.112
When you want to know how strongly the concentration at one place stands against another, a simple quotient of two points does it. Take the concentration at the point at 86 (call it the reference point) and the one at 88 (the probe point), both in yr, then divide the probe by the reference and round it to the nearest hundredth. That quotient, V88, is 0.85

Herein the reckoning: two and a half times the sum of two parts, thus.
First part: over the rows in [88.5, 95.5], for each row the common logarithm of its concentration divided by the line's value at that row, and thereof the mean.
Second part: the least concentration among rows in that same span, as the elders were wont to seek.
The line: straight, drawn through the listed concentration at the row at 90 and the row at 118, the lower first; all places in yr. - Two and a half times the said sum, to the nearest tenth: 2.9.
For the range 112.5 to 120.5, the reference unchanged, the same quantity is 2.5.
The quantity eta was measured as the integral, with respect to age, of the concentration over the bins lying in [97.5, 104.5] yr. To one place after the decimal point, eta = 8.3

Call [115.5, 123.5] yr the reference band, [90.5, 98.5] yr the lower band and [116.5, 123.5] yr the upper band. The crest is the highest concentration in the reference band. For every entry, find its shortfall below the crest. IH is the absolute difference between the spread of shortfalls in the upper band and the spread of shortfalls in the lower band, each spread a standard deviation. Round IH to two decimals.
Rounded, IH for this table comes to 0.03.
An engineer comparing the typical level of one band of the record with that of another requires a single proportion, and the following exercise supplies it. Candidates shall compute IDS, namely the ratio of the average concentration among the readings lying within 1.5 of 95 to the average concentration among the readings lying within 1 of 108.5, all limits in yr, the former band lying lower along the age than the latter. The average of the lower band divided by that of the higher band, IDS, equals 1.05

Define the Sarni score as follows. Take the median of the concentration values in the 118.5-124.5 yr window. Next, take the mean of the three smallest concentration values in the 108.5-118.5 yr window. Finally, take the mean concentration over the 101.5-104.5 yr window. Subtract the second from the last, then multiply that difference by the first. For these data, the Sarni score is 0.20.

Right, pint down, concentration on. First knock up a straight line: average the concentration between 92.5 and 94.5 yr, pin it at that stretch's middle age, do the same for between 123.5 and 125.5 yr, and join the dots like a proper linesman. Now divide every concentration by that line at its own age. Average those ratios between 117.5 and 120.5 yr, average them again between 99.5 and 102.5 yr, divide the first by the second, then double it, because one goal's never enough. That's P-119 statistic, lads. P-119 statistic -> 2.06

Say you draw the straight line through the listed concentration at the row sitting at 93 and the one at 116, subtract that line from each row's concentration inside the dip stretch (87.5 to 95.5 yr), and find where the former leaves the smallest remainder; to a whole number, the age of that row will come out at 88 yr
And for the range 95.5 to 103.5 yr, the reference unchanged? 98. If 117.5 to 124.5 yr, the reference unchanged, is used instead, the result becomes 119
